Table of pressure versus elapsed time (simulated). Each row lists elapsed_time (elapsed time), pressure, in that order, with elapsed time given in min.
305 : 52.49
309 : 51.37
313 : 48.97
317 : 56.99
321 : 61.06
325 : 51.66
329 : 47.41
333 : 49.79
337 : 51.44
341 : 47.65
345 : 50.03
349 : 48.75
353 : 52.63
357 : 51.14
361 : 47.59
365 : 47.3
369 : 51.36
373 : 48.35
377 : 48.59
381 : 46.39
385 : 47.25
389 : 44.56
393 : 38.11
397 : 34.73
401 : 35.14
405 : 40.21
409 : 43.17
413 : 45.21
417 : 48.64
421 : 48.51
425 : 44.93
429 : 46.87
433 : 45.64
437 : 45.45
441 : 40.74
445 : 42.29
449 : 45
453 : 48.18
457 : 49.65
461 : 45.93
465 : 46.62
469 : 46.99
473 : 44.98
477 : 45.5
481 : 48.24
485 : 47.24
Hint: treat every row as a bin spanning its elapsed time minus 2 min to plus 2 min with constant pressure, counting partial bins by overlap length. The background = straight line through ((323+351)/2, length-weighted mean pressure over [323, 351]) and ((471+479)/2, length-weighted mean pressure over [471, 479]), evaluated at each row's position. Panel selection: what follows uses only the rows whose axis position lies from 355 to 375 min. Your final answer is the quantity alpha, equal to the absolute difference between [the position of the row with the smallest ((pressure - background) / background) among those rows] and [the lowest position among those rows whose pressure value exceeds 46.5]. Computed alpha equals 8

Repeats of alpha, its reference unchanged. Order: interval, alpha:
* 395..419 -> 20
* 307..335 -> 20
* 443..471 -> 8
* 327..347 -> 0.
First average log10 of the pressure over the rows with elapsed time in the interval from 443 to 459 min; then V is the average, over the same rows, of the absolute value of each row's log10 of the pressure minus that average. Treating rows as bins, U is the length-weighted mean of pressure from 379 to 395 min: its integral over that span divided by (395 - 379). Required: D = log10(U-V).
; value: 1.64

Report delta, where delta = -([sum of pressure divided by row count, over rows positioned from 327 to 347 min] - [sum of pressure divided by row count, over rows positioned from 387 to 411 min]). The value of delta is -10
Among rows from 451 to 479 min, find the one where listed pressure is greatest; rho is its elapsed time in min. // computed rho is 457 min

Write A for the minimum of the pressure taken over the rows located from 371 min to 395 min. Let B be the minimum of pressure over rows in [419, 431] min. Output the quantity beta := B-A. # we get 7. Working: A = 38.11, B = 44.93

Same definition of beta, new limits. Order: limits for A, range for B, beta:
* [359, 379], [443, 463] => -5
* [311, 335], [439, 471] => -7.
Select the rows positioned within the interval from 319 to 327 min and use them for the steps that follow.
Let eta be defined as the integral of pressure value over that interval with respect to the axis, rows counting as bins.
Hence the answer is 451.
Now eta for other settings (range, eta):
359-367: 380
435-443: 345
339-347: 391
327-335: 389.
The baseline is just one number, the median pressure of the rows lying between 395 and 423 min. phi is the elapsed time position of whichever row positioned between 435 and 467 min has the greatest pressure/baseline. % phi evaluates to 457 min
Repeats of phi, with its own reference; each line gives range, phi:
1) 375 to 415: 377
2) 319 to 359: 321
